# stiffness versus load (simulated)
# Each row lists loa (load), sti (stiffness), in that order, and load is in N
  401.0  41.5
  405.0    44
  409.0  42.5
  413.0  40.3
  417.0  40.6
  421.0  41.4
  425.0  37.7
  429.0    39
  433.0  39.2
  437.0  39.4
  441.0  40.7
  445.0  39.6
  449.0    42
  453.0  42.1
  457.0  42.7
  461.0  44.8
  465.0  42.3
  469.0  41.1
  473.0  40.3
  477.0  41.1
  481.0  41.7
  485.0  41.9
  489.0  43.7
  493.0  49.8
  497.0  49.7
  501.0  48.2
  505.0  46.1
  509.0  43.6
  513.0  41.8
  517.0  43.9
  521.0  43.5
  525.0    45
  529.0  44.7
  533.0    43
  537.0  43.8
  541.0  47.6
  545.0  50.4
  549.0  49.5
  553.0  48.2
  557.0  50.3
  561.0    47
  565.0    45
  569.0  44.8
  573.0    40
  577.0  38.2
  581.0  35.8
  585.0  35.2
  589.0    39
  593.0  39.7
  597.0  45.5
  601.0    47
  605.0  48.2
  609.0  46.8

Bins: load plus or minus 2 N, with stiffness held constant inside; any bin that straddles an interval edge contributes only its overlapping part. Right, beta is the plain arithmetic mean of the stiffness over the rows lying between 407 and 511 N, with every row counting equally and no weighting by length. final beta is 42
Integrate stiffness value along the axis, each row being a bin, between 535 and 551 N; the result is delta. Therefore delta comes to 765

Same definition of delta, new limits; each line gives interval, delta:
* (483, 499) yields 740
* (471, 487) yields 660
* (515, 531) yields 708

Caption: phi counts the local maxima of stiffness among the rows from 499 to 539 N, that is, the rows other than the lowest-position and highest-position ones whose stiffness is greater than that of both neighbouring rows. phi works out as 2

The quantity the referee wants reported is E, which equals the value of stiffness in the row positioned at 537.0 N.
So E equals 43.8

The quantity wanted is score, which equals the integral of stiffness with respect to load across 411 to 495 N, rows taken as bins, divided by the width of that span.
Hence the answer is 41.5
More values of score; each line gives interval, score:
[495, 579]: 45.4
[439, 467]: 42.0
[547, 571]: 47.5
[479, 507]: 45.9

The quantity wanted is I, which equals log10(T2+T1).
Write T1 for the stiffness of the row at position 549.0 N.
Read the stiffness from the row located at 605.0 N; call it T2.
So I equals 1.99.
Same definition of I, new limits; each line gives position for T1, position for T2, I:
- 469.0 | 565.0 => 1.94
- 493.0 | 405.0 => 1.97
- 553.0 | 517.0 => 1.96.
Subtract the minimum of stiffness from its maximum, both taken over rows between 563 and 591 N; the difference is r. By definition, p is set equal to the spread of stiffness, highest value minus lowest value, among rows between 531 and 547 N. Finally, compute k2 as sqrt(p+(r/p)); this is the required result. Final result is 2.95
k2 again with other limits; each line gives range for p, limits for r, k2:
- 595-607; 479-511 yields 2.39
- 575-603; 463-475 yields 3.46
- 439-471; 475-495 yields 2.62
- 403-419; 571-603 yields 2.62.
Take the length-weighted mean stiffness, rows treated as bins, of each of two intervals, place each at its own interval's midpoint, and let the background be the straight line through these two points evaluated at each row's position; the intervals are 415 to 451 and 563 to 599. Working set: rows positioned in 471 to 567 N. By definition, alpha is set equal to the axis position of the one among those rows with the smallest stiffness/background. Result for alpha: 473.0 N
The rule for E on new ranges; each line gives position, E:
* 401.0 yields 41.5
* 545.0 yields 50.4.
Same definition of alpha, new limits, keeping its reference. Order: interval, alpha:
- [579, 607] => 585.0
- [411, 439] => 425.0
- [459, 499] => 473.0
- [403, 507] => 425.0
